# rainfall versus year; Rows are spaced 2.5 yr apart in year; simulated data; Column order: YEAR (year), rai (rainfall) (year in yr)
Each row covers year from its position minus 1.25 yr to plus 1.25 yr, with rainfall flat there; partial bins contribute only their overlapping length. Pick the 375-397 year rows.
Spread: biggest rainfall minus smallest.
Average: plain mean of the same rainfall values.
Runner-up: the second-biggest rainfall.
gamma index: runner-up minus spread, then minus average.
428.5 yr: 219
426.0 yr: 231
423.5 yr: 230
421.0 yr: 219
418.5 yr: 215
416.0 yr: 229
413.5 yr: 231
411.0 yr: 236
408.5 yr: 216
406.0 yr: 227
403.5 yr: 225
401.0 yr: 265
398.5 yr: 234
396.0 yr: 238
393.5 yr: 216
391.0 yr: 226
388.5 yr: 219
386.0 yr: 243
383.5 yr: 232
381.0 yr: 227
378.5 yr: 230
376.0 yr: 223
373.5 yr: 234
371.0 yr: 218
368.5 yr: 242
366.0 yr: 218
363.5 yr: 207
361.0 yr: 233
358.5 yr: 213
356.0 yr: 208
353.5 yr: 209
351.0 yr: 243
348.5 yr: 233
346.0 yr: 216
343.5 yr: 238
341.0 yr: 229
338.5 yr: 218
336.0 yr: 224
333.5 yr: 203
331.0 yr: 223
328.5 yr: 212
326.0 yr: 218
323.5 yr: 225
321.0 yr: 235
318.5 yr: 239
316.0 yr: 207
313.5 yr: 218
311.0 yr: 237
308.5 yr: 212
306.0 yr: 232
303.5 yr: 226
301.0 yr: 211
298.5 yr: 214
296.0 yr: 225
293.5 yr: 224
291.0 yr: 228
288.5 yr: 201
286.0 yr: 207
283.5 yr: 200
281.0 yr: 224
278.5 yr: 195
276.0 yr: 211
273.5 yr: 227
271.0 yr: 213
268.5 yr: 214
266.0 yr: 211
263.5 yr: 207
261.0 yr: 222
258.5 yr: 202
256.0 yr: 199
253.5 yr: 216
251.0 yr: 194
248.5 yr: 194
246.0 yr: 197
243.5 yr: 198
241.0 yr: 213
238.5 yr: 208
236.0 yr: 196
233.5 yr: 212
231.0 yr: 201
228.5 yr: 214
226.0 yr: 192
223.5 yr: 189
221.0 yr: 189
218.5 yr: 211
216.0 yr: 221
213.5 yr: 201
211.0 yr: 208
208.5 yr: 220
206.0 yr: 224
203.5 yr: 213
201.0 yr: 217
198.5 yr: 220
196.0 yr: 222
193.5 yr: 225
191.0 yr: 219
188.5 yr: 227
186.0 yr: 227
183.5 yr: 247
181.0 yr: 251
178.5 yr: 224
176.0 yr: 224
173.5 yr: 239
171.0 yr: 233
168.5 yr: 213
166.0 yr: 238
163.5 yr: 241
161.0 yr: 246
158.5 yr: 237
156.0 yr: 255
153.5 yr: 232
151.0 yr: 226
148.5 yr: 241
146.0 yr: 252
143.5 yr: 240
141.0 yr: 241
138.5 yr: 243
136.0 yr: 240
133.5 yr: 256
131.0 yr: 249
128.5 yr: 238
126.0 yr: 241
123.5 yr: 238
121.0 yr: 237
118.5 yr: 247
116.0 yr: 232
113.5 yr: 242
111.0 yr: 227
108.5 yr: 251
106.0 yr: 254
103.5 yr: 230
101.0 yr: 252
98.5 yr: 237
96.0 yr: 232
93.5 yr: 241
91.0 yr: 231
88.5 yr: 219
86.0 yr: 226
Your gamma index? -17.2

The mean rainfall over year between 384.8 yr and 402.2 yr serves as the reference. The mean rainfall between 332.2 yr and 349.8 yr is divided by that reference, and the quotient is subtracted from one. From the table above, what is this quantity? 0.05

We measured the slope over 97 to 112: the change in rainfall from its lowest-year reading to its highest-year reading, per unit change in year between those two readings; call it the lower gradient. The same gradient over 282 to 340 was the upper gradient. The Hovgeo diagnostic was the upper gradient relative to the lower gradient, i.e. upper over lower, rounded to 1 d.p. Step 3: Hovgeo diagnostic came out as -0.4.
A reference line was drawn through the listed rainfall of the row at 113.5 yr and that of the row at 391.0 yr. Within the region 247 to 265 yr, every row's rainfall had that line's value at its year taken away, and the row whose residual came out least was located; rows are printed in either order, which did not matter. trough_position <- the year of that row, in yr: 248.5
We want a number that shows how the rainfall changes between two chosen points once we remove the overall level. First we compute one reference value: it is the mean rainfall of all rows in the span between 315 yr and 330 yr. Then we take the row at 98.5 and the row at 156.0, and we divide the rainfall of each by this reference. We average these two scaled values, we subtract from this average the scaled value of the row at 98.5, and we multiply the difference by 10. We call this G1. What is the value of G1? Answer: 0.40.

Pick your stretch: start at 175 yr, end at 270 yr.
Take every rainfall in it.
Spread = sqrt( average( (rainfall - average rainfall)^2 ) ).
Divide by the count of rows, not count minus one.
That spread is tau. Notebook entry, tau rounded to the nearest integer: 14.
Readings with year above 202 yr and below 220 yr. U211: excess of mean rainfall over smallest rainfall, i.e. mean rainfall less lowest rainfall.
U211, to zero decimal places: 13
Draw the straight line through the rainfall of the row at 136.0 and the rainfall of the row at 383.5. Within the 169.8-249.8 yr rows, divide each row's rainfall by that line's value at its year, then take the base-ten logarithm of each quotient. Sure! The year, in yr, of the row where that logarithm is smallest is 221.0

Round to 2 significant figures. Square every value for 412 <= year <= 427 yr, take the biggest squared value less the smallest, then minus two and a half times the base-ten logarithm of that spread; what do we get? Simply -9.6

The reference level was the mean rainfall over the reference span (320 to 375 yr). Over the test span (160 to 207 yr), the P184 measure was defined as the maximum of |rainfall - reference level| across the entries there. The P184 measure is 28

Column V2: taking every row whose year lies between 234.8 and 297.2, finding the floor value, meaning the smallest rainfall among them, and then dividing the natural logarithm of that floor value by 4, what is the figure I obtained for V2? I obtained 1.32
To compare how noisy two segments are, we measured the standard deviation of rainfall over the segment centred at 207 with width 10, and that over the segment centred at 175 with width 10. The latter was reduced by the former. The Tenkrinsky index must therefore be 0.2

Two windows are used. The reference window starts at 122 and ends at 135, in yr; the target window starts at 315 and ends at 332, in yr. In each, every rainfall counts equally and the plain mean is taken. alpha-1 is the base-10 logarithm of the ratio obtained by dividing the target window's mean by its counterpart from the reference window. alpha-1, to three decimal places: -0.040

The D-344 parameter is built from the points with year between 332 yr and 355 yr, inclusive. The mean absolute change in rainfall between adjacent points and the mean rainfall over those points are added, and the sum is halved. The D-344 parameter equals 120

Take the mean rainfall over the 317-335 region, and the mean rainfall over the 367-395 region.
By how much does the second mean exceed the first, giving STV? 6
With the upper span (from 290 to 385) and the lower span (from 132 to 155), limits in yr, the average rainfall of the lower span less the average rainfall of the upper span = 18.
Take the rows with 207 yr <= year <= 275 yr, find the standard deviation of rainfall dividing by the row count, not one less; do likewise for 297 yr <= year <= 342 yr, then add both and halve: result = 10.3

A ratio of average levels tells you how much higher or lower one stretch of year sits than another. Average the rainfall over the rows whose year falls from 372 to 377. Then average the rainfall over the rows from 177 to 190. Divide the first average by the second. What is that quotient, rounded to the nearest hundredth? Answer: 0.97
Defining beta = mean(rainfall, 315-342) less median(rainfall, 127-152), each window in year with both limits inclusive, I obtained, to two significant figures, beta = -20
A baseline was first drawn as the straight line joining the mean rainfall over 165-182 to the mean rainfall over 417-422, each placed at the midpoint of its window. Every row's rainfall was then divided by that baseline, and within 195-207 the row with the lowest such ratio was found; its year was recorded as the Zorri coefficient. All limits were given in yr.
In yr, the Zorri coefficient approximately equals 203.5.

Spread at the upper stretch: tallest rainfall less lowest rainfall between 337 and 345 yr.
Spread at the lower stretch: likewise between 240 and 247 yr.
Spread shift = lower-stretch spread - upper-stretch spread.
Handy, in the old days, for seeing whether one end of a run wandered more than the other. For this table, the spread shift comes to -4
